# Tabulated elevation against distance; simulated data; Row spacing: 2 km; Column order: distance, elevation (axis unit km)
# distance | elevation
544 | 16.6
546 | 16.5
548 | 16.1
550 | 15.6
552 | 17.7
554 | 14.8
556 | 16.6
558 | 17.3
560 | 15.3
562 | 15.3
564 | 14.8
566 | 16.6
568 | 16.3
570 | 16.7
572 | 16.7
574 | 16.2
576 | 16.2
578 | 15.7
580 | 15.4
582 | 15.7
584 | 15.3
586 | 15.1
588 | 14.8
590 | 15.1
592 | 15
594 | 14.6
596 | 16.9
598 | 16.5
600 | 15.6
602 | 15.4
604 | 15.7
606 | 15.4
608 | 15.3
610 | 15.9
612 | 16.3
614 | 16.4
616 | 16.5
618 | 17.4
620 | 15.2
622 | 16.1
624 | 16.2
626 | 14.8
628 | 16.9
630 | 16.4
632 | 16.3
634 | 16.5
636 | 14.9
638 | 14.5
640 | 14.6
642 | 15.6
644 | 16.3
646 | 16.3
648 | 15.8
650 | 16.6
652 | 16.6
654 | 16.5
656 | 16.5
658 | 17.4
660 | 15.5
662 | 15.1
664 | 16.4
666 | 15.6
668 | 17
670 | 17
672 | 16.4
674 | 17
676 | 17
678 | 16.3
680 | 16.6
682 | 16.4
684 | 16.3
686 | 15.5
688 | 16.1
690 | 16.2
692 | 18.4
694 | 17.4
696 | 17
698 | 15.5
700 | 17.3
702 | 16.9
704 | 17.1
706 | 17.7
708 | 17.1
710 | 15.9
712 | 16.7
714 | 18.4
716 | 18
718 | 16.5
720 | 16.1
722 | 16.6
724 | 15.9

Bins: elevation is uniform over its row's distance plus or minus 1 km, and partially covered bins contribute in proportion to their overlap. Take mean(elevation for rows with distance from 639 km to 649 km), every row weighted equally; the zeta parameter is 15.7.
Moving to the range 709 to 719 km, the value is 17.1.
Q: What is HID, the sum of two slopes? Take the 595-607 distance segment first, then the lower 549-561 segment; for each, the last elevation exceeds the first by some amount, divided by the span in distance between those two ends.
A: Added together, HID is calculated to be -0.18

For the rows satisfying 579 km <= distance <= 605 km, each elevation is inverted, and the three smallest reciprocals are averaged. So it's 0.0612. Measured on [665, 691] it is 0.0588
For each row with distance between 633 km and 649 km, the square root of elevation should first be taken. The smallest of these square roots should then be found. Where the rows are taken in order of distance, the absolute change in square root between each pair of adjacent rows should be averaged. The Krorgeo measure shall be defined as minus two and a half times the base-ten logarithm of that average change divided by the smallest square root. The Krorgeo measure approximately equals 4.2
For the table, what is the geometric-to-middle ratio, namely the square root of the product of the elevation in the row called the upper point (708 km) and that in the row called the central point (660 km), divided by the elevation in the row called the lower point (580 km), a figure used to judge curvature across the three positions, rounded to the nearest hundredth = 1.06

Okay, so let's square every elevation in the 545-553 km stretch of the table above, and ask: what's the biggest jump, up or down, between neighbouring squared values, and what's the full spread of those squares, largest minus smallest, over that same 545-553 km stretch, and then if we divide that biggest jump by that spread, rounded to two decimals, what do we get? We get 1.00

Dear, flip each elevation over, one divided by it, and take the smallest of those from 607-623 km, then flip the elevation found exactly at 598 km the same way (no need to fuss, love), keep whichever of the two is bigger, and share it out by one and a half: 0.040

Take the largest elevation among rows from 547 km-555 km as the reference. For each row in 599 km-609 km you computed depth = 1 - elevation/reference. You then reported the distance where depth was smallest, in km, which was 604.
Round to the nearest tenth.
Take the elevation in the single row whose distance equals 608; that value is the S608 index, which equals 15.3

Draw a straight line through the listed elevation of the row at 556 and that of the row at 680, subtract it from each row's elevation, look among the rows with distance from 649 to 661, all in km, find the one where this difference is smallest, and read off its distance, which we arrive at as 660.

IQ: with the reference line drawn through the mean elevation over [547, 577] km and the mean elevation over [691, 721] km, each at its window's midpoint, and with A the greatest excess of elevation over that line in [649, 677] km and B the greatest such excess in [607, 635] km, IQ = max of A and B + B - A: 1.2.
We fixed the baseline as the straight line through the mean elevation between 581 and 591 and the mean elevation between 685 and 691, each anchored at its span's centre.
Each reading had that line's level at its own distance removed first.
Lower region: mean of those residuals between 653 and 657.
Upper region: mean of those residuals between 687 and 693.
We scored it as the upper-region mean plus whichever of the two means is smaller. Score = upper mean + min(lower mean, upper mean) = 1.8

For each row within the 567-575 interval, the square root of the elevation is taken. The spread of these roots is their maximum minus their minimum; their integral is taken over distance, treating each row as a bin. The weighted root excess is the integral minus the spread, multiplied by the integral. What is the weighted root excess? 1052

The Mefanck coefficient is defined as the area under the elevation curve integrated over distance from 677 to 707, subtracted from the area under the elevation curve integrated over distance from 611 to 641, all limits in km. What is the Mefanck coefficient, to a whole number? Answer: -23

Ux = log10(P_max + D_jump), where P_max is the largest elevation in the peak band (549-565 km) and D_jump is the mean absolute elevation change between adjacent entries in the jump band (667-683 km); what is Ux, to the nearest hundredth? 1.26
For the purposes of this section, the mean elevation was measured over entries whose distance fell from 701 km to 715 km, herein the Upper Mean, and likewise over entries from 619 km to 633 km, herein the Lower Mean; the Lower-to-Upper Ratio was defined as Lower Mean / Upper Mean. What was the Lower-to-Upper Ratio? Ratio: 0.93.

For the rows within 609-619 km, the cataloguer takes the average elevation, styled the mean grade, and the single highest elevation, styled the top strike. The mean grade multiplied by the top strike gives 287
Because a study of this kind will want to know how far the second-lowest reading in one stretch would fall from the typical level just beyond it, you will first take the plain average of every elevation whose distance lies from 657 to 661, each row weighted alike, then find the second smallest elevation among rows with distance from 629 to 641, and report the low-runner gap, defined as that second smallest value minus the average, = -1.85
